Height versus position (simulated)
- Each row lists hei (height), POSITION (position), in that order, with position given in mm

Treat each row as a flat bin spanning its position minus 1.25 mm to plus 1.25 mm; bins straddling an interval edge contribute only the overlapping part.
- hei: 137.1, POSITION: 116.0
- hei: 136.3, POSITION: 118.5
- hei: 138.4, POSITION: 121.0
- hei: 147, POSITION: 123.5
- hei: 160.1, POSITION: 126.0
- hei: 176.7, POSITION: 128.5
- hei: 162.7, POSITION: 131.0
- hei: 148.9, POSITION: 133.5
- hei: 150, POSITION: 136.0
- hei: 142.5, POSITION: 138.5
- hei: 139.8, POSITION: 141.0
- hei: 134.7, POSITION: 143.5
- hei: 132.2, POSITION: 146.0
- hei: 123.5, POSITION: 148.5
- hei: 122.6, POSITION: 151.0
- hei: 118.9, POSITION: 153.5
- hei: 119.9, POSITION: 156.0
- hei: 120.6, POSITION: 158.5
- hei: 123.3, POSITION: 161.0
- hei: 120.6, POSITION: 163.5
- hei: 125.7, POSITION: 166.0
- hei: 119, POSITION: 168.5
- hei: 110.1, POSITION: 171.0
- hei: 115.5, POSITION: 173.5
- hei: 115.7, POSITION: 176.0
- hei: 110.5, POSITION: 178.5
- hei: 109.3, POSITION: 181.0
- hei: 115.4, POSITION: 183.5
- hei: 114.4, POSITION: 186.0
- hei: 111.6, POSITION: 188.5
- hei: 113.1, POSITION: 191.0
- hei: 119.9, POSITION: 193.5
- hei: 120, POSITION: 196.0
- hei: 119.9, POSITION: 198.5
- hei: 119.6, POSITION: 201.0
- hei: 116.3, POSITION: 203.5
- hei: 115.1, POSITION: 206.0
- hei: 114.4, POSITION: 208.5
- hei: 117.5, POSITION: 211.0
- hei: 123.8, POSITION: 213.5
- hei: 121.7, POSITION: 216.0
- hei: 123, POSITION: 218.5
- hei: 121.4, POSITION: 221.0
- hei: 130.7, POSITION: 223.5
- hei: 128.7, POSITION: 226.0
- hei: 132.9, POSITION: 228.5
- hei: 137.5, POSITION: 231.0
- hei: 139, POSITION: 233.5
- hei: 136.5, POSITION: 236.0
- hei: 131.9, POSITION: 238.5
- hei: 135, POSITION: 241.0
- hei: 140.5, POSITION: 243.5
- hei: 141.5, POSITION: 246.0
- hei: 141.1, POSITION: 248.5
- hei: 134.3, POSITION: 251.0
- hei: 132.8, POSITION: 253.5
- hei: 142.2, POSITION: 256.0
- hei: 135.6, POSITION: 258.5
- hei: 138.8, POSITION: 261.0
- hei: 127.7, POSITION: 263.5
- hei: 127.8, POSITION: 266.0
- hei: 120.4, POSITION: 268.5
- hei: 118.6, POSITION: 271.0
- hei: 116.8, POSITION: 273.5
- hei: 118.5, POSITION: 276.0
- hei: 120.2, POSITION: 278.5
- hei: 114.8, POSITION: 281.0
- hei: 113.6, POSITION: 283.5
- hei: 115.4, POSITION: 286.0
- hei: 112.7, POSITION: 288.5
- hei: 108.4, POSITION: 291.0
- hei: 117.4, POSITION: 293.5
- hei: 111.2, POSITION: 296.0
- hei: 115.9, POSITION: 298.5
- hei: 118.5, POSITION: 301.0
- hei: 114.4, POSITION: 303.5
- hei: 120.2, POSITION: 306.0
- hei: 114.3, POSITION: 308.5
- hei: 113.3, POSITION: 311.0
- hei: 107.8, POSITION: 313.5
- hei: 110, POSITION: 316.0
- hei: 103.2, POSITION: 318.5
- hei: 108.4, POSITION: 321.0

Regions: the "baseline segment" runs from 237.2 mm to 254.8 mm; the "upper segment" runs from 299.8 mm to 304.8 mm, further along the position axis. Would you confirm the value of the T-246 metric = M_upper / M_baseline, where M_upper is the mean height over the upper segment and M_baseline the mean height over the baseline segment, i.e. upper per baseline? 0.85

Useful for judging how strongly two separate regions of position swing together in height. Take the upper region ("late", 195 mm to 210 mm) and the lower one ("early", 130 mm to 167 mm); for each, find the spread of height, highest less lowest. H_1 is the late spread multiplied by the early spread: 245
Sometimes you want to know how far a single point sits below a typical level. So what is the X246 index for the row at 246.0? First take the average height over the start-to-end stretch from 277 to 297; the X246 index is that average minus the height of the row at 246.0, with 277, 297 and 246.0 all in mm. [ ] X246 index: -27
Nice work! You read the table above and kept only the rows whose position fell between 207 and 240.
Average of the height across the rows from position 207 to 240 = 128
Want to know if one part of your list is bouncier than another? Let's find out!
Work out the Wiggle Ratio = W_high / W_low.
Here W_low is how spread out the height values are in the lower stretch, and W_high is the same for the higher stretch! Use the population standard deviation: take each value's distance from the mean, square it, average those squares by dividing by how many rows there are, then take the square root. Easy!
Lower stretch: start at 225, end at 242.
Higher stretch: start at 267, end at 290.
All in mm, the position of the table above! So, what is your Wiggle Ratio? 0.80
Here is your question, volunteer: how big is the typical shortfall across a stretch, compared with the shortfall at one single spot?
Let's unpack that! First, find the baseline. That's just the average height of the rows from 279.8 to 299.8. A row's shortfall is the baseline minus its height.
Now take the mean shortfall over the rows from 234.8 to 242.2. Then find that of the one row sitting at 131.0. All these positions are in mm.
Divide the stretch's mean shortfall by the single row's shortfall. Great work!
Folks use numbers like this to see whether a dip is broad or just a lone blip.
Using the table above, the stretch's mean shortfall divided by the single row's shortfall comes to 0.4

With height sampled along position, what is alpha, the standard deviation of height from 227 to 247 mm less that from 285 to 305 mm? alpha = 0.1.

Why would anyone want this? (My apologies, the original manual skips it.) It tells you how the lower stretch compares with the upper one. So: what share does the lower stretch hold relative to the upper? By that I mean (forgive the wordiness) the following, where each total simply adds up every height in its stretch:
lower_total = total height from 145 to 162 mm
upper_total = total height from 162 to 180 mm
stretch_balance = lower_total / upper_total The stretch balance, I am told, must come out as 1.05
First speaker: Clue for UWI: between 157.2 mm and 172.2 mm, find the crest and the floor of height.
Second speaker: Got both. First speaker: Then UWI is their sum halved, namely 118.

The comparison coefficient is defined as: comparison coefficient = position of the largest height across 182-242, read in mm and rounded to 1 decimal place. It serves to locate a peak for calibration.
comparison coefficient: 233.5 mm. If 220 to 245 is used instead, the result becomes 243.5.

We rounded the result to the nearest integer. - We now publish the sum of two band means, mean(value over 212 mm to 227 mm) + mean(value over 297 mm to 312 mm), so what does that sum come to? 241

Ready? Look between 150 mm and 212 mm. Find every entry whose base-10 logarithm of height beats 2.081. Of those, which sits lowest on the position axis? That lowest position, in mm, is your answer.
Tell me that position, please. 151.0 mm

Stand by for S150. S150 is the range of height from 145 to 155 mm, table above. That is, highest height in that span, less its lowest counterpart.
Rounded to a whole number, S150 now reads 13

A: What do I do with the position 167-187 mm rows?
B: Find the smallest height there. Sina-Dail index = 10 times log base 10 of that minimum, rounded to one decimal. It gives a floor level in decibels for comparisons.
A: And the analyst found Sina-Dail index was 20.4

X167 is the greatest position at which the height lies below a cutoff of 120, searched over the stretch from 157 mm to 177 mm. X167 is 176.0 mm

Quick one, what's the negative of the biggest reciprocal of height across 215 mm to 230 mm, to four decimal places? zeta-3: -0.0082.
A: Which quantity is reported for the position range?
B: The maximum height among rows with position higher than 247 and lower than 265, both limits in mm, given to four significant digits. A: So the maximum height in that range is 142.2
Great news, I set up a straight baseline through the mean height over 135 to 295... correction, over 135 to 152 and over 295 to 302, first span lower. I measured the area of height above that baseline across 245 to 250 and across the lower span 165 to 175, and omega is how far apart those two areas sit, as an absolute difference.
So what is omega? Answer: 239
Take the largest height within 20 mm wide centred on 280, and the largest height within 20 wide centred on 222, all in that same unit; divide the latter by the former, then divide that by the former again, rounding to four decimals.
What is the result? 0.0095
